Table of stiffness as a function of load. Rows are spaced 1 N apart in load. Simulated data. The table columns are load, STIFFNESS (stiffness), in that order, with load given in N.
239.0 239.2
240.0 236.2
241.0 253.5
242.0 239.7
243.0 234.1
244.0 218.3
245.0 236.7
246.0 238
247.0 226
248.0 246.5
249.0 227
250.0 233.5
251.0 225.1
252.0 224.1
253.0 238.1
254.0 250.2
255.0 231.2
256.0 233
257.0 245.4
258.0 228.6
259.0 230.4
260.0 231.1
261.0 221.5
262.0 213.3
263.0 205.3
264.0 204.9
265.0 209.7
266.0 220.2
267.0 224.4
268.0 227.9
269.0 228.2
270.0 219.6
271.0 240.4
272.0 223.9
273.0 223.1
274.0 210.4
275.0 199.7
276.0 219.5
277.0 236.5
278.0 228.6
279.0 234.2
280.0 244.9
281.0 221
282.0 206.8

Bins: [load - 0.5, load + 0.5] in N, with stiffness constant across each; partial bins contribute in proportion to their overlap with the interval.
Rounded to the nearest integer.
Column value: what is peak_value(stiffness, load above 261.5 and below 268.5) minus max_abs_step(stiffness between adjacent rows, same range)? 217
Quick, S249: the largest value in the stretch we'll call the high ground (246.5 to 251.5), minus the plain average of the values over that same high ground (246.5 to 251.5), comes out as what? 14.9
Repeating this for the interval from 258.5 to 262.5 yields 7.0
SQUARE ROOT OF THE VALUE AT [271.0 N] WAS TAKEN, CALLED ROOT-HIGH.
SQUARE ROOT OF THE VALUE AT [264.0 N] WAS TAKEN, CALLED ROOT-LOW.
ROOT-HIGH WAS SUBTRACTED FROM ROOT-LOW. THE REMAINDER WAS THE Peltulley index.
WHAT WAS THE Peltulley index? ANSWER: -1.2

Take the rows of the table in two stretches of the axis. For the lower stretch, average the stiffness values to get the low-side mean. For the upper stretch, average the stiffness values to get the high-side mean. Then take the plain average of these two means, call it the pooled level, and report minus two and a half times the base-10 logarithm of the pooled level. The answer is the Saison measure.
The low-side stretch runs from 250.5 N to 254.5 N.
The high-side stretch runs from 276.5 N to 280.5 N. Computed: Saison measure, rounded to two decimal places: -5.93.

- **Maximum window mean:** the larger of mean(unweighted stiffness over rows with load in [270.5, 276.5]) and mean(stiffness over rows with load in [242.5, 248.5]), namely 233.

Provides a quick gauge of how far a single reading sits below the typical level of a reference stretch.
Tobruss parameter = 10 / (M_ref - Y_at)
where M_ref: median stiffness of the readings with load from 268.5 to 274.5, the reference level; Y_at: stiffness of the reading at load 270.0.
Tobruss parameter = 2.6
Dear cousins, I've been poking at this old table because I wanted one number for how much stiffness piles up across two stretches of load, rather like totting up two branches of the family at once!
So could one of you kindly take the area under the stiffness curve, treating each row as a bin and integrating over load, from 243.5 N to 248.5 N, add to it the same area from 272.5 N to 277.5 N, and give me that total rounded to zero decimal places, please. 2255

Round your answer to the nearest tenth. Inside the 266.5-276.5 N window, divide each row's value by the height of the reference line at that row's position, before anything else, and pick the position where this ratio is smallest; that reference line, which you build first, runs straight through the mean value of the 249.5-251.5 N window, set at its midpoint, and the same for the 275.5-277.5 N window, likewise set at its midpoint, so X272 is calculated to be 275.0 N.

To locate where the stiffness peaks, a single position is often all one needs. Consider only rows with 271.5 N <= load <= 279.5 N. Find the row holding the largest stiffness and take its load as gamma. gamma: 277.0 N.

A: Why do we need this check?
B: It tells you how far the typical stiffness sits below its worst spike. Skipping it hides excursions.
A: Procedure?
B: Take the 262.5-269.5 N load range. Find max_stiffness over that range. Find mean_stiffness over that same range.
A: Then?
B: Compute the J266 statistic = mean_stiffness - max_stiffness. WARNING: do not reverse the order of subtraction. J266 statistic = -11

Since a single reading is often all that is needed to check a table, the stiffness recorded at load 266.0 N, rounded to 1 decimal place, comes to 220.2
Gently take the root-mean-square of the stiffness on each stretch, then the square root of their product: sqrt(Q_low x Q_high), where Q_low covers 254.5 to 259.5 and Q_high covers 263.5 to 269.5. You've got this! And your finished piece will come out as 226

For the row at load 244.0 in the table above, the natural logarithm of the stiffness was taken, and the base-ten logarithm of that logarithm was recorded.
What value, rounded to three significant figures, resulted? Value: 0.731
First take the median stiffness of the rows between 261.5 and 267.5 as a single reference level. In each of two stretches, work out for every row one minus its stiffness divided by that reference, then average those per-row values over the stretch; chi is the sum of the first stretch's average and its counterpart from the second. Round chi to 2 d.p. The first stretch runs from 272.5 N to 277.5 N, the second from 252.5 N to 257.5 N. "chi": -0.16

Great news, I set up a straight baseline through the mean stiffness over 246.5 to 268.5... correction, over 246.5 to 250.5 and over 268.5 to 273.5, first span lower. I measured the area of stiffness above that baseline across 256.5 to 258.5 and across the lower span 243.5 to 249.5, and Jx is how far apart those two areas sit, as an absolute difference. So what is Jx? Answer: 23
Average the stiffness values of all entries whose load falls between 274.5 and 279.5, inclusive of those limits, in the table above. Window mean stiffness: 224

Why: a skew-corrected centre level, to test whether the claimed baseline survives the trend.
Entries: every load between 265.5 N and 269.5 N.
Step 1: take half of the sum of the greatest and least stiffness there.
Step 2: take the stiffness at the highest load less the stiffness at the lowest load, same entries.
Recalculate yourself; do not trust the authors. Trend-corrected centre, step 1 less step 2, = 216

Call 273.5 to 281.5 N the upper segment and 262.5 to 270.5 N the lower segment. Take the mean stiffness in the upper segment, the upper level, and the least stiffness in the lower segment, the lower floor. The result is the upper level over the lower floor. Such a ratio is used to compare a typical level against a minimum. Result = 1.09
